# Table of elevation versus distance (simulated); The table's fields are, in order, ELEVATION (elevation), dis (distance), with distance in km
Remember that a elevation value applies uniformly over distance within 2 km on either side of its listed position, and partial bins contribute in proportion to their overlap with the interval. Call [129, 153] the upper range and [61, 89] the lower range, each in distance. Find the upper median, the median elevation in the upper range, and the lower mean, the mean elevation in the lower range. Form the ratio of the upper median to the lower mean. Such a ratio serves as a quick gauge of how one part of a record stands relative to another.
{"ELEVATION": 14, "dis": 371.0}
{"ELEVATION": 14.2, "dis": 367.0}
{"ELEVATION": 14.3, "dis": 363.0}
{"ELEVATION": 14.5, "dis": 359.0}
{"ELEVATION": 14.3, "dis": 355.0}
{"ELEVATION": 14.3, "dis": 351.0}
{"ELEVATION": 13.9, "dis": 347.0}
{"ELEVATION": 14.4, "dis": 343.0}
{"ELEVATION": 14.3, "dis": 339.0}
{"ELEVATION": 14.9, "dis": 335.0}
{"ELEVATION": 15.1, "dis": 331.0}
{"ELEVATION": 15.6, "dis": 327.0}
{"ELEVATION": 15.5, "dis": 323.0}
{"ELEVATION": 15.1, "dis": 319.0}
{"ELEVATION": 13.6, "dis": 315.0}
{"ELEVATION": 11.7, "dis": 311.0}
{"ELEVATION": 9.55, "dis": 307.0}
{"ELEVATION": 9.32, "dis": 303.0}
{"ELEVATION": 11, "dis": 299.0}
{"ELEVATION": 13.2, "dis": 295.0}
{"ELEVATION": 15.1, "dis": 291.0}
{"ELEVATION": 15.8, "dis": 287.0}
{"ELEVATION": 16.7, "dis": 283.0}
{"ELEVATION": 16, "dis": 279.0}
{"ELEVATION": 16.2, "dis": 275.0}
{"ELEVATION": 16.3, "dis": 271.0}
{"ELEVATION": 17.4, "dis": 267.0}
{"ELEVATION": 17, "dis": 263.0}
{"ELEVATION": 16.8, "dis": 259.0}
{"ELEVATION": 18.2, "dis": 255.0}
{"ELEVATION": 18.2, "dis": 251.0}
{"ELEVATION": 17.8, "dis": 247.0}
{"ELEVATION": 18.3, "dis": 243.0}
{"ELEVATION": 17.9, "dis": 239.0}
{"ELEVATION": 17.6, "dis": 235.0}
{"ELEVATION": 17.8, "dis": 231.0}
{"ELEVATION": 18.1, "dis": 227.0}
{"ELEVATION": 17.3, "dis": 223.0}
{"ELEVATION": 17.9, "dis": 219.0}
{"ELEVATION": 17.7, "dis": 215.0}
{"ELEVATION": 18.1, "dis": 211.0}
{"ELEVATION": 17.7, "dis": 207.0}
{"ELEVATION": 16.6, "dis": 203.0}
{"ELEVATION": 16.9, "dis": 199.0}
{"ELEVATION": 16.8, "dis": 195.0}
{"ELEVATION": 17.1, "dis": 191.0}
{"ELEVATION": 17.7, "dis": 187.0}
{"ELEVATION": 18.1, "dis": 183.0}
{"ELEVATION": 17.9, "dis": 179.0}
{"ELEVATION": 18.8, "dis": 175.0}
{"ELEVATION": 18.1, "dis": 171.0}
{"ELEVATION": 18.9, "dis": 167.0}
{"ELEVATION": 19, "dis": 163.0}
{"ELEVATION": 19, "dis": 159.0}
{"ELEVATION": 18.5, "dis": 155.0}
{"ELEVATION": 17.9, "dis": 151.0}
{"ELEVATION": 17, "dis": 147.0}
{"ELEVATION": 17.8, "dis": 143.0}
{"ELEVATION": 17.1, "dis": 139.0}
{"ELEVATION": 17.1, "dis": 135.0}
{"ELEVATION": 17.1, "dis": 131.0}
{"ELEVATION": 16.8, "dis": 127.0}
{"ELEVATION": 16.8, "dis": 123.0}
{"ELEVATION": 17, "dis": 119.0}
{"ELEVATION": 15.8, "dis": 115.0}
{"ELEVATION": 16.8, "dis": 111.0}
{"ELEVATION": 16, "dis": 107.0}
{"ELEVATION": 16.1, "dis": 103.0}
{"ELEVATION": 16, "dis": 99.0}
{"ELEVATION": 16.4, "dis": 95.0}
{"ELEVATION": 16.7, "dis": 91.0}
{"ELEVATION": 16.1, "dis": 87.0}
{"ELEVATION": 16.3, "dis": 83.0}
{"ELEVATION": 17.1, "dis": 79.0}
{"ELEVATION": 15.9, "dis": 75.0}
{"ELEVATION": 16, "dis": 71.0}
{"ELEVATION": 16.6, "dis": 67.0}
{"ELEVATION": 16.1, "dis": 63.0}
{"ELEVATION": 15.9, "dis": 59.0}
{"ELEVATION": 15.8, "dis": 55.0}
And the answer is 1.05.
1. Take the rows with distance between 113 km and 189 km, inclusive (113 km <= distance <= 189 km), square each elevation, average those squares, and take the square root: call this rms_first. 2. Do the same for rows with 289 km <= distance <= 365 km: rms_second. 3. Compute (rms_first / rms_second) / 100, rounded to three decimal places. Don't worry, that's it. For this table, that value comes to 0.013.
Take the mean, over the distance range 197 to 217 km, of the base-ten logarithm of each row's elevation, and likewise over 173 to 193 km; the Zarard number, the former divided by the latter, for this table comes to 0.99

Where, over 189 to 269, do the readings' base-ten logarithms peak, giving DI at 243.0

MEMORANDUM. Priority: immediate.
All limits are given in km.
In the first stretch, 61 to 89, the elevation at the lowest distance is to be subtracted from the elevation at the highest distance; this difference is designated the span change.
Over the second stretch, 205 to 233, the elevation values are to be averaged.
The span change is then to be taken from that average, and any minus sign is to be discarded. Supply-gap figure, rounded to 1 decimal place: 17.8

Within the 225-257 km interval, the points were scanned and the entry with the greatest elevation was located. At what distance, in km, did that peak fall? 243.0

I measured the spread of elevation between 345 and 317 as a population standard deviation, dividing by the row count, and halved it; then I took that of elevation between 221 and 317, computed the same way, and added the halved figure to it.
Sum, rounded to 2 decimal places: 2.97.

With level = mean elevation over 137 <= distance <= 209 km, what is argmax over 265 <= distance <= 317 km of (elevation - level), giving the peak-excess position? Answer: 267.0 km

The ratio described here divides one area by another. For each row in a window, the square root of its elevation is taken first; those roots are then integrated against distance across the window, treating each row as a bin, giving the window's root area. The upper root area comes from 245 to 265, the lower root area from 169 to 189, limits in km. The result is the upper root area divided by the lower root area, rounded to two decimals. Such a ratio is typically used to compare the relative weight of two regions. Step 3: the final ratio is 0.99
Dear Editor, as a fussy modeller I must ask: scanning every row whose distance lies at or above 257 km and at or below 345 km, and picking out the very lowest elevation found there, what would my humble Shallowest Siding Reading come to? 9.32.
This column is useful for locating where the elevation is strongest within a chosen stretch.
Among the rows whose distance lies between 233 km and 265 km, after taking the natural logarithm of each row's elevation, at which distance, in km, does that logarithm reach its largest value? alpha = 243.0 km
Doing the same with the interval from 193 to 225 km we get 211.0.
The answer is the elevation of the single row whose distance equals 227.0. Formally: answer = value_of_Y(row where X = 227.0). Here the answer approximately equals 18.1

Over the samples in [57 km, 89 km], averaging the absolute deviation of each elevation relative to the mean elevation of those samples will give 0.31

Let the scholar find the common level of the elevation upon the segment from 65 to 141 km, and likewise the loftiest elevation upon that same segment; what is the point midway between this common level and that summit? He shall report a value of 16.8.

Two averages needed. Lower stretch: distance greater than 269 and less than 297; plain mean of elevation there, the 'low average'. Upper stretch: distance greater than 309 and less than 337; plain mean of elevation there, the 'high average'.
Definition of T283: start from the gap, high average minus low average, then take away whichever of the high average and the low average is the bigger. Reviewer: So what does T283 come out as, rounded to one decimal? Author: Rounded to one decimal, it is -16.7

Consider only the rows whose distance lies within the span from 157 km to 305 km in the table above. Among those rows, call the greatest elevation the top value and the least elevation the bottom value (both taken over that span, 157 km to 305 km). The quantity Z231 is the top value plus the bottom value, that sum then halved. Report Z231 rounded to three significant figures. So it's 14.2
